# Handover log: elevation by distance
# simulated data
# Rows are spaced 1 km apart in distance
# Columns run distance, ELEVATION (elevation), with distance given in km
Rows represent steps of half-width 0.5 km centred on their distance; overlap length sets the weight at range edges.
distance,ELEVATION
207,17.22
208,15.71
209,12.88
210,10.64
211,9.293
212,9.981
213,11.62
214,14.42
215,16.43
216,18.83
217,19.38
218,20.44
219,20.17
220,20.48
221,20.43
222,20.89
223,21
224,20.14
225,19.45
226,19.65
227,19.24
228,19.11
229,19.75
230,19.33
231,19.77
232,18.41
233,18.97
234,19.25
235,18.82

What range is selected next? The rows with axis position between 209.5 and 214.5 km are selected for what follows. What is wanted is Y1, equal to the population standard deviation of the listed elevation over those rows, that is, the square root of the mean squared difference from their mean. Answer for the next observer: 1.79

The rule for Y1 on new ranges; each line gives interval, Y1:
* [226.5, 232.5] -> 0.46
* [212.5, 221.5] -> 3.01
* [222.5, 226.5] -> 0.60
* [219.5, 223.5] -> 0.25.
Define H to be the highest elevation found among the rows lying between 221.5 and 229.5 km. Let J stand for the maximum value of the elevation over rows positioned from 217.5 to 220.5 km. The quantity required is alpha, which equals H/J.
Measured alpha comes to 1.03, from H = 21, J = 20.48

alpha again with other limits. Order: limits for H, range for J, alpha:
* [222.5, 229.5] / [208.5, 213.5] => 1.63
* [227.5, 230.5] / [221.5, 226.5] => 0.94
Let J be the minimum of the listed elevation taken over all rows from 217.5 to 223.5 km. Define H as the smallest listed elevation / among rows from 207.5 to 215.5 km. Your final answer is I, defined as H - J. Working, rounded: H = 9.293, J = 20.17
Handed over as -11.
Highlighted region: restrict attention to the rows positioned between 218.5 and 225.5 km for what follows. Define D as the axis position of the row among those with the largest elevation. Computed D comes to 223 km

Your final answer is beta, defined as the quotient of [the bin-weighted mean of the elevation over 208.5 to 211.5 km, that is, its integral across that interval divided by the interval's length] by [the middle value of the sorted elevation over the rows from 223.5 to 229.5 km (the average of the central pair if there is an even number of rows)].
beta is 0.6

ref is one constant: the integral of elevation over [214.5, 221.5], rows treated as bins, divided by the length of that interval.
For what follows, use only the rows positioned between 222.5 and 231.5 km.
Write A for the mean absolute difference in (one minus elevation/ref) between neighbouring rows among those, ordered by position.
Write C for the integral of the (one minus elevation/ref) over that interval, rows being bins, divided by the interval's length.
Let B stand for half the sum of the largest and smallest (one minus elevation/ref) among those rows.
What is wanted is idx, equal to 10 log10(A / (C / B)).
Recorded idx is -13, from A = 0.02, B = 0.0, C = -0.01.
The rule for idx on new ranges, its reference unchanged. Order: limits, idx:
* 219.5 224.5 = -17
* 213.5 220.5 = -9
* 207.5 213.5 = -11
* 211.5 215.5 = -10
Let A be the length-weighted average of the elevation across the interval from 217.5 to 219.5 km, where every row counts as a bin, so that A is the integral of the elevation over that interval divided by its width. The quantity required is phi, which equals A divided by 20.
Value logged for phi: 1.02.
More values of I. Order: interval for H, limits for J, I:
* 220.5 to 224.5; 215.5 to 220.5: 1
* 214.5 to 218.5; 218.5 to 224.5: -4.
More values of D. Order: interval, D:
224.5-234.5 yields 231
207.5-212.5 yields 208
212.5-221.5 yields 220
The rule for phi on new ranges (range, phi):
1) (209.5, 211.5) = 0.50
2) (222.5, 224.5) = 1.03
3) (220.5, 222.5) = 1.03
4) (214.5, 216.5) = 0.88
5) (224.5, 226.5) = 0.98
